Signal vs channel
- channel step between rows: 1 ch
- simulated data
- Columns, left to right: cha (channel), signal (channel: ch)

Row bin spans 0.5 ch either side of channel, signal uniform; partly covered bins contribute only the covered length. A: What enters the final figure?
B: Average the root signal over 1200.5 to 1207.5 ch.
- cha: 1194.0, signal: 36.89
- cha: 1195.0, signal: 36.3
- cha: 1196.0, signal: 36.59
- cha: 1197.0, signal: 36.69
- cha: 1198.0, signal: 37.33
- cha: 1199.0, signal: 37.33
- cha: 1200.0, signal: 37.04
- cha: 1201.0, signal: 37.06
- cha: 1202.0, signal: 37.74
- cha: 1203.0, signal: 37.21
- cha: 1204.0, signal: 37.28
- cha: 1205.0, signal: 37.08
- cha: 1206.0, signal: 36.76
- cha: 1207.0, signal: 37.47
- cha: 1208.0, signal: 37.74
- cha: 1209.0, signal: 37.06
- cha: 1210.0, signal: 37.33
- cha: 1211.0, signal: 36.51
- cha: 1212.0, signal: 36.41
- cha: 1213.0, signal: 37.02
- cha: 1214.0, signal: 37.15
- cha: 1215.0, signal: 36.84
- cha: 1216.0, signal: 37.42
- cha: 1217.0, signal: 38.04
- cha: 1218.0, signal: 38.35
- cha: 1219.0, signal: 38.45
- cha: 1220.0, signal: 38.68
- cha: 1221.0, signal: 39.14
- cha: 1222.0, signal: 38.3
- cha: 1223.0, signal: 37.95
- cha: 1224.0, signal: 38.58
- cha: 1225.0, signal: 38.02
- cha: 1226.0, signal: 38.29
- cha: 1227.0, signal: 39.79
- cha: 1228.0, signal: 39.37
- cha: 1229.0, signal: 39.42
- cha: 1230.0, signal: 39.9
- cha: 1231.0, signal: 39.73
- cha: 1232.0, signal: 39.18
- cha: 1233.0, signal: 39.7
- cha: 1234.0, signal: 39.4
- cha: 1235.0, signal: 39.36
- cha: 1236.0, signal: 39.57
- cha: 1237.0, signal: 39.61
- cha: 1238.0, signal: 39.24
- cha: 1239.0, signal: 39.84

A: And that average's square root 2.47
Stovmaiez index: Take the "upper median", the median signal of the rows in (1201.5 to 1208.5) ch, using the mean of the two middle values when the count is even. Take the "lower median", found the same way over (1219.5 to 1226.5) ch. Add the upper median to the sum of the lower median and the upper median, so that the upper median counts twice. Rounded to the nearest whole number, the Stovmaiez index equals 113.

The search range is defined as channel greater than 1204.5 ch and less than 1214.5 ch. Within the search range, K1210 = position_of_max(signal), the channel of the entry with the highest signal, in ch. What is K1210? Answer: 1208.0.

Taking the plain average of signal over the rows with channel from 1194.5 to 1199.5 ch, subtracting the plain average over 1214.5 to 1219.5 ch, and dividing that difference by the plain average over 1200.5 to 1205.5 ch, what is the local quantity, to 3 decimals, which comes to -0.026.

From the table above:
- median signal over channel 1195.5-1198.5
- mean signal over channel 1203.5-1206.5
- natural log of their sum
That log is 4.300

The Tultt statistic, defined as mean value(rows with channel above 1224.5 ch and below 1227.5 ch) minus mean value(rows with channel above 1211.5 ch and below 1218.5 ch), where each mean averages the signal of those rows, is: 1.38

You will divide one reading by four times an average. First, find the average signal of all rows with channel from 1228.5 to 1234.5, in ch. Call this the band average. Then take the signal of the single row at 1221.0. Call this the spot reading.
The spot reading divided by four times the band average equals 0.247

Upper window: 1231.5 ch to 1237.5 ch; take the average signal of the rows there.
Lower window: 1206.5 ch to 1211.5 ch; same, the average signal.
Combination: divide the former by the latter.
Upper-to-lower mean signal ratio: 1.060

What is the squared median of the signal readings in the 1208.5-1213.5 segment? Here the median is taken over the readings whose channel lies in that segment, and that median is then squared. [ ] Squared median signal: 1370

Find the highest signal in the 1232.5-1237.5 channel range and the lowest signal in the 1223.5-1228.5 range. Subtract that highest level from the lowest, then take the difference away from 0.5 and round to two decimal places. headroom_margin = 2.18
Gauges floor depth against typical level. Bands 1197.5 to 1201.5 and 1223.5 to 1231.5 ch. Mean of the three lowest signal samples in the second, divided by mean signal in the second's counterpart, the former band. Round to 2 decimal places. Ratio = 1.03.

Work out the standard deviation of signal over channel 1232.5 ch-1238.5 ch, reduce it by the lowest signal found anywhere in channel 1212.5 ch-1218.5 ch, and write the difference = -36.7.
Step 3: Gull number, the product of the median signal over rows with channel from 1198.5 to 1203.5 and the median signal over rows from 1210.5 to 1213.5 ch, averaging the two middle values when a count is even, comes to 1359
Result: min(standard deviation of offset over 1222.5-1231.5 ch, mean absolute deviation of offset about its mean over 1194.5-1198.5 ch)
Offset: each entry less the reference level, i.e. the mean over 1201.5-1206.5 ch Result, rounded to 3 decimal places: 0.301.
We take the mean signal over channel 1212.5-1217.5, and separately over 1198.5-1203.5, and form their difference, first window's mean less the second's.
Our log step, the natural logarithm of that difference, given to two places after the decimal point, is -4.02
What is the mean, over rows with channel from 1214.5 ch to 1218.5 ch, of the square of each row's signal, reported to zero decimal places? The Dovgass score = 1419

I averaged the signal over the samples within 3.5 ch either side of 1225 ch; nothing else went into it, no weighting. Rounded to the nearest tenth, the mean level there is 38.6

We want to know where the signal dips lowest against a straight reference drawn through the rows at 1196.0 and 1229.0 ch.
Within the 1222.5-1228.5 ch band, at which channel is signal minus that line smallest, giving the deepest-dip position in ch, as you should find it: 1225.0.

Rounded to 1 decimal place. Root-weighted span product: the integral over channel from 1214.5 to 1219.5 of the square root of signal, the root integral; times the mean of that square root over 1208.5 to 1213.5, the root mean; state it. 186.7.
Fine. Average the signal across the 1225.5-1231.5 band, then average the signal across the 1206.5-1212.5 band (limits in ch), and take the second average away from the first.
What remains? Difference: 2.3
